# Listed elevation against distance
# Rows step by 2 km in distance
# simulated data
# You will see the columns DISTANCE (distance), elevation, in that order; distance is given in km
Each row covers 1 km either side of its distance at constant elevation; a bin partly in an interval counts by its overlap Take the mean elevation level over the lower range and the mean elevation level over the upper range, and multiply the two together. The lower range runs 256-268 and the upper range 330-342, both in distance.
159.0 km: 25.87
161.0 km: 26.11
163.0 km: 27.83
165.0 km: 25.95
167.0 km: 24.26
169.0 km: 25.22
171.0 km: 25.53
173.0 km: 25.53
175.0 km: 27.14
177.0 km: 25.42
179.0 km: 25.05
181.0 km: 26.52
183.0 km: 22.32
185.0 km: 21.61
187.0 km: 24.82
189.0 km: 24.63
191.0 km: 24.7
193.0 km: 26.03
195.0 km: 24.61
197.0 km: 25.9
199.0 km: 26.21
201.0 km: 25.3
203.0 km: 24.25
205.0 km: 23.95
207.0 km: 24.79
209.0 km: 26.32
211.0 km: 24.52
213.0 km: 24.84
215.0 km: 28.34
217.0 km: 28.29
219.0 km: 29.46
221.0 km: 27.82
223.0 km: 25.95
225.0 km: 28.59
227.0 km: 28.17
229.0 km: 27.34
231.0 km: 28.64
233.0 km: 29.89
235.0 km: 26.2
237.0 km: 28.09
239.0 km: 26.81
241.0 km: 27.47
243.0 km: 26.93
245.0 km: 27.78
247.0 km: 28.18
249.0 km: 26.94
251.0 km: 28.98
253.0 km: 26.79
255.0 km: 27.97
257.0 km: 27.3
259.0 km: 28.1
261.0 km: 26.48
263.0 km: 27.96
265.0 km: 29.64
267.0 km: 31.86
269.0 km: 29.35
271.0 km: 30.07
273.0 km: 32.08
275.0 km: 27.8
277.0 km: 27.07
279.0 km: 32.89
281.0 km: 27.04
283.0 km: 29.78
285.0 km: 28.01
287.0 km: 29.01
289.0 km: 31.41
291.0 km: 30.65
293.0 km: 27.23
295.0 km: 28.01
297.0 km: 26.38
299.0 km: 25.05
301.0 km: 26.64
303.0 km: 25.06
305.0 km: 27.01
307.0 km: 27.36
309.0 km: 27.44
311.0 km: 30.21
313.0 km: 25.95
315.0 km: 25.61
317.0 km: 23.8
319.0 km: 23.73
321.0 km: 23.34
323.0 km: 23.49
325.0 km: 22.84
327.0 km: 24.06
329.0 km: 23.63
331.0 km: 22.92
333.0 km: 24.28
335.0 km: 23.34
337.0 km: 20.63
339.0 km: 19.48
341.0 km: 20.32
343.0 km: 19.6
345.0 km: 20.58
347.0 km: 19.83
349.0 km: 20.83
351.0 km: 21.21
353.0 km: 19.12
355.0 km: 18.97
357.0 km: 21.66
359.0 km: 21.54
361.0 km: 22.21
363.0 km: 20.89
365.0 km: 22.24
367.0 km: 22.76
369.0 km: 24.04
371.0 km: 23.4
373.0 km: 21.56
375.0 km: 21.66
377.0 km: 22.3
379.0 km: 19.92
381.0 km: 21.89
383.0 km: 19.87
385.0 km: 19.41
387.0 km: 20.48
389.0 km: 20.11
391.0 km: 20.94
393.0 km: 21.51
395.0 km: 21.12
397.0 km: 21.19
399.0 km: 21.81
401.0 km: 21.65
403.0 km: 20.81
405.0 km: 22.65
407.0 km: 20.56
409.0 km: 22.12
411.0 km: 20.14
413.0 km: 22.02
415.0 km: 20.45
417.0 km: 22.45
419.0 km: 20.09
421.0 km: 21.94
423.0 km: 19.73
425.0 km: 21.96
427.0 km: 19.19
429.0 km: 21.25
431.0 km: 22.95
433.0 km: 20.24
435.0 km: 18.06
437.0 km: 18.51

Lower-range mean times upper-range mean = 623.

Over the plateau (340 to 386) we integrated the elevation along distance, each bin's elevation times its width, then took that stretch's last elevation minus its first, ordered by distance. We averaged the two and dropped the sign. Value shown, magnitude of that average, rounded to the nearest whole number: 485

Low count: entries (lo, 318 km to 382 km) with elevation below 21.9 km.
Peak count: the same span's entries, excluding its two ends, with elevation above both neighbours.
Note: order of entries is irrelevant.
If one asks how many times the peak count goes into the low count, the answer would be 1.70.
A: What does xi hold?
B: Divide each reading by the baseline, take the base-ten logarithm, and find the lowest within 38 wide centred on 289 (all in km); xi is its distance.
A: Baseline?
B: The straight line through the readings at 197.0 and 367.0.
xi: 299.0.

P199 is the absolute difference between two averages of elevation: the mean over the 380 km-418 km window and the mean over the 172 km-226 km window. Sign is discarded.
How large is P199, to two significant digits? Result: 4.5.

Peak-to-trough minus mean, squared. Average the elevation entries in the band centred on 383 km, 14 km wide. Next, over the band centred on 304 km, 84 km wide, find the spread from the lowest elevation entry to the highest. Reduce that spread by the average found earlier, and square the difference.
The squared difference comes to 51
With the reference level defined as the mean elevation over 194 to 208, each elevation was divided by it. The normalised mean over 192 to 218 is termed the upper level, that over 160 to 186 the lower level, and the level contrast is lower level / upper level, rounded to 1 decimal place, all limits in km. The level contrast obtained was 1.0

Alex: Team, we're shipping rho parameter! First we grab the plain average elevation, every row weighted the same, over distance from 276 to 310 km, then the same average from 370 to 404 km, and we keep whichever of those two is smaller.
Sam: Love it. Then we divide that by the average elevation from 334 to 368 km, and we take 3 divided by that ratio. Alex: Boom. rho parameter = 2.96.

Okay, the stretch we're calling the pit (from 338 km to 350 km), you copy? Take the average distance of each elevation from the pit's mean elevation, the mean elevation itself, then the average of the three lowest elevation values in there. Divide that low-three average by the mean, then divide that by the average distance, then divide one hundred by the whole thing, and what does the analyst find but 48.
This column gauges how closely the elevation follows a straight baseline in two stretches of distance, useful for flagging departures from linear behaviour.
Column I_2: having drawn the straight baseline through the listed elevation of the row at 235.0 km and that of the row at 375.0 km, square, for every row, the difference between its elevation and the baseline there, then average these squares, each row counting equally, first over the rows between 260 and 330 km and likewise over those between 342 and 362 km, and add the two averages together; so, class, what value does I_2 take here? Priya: 20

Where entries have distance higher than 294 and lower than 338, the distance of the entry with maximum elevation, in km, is 311.0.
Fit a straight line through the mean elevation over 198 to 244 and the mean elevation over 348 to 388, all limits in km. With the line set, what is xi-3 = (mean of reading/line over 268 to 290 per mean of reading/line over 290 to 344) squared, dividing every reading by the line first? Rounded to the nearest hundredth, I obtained 1.27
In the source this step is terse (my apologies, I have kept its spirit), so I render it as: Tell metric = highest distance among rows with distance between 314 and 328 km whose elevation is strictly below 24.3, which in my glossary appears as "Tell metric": 327.0 km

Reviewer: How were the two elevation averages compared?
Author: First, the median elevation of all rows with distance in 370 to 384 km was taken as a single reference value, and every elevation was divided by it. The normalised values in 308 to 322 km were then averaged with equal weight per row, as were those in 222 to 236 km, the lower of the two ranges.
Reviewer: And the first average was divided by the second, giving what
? 0.92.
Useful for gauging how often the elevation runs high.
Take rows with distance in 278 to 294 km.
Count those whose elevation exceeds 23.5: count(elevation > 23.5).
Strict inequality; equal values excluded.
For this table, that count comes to 8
